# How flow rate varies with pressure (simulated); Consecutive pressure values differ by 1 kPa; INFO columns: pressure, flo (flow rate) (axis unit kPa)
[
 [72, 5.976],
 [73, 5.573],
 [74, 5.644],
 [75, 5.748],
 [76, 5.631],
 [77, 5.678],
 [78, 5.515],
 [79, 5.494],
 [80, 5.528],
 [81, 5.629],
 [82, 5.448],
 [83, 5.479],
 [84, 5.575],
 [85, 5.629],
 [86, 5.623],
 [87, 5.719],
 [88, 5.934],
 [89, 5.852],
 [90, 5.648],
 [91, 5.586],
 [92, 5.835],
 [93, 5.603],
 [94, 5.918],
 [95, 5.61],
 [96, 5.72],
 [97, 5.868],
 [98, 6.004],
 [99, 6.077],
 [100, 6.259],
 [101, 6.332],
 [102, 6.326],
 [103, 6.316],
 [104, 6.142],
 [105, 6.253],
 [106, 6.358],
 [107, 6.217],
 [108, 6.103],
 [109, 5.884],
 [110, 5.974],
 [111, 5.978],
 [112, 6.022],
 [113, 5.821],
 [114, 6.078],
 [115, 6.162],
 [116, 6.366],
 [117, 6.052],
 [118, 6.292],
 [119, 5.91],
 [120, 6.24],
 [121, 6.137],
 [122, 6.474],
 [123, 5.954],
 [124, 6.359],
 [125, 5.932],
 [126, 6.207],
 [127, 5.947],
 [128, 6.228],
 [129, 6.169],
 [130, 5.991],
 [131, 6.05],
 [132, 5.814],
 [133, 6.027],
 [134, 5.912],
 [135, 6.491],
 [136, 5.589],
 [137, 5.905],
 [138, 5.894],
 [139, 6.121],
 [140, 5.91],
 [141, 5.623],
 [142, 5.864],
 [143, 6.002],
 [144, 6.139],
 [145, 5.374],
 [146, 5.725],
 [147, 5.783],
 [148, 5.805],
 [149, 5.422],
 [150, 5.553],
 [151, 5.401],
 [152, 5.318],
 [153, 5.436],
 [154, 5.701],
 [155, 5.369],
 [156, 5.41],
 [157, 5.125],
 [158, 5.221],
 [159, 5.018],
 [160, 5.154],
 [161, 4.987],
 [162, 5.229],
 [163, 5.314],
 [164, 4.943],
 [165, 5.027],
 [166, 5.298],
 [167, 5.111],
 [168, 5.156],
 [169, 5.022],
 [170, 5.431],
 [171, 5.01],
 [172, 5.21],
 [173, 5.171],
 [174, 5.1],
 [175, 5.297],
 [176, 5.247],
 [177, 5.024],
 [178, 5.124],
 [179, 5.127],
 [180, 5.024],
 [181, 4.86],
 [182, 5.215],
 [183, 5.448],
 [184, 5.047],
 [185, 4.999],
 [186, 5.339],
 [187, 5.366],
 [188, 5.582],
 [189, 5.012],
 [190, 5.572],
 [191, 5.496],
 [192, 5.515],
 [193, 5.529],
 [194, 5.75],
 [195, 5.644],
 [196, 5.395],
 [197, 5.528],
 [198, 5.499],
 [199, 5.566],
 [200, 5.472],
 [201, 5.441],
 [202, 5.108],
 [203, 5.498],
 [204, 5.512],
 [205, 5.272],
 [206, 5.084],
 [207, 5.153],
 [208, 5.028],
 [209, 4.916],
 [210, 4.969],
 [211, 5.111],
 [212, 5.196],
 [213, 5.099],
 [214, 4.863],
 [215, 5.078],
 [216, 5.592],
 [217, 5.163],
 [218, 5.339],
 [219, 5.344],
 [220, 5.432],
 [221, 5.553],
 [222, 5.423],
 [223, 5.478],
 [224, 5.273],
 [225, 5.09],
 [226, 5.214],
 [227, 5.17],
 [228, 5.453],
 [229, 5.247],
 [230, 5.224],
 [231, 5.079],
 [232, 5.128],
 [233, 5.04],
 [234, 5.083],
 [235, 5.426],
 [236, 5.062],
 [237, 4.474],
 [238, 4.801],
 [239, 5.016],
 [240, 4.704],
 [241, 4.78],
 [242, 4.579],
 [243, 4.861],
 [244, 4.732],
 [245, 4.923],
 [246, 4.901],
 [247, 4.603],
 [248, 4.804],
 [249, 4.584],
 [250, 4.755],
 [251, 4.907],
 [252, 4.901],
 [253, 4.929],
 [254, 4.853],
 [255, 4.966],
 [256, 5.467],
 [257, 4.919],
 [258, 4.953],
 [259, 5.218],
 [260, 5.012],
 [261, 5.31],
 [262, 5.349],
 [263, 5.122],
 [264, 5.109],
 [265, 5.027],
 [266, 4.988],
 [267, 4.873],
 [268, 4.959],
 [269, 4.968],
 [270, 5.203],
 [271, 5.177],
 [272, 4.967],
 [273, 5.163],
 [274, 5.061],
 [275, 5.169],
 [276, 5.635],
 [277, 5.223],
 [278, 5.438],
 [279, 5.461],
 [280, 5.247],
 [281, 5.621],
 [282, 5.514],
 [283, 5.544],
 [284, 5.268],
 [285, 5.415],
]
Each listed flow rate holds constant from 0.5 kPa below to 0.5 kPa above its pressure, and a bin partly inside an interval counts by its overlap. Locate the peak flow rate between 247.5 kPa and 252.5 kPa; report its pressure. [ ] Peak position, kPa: 251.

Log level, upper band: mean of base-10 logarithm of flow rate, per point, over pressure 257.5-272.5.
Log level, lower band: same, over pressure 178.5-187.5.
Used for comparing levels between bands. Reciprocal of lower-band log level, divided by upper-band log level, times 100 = 199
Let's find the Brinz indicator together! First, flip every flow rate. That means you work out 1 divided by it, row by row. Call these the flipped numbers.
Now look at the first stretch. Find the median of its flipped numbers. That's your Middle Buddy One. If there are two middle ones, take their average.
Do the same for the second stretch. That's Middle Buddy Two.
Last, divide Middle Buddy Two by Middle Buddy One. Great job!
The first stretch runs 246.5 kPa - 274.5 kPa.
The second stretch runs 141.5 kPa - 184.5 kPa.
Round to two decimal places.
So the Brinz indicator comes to 0.95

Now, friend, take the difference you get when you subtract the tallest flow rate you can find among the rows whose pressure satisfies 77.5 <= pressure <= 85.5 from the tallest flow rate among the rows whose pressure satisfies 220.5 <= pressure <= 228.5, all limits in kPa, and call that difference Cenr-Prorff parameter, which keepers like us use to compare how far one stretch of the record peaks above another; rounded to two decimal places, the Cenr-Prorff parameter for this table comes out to -0.08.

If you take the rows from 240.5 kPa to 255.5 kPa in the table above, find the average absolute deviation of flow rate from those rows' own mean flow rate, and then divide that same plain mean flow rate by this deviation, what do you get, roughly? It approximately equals 45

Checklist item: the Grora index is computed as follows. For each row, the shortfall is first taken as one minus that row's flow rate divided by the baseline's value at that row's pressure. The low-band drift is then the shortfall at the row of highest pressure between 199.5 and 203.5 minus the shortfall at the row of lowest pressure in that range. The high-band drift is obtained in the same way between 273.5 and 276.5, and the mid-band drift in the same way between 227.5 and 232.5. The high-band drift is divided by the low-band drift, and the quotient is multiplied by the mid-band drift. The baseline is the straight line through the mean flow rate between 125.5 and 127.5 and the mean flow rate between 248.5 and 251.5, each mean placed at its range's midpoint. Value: 0.67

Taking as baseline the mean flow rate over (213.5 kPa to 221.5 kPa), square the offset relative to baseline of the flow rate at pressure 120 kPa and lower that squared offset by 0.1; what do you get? 0.8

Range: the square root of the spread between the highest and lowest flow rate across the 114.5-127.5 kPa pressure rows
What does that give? 0.75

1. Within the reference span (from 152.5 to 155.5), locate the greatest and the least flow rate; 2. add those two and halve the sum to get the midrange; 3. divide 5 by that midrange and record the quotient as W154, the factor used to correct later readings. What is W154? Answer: 0.90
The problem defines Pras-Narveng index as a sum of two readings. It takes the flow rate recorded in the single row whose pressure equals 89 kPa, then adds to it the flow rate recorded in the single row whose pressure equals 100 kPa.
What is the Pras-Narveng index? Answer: 12.1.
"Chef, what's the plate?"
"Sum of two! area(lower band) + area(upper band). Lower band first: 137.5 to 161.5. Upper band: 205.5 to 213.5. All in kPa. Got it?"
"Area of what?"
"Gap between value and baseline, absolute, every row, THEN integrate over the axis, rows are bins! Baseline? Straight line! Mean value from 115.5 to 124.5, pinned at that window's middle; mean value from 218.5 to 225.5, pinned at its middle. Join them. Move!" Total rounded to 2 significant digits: 13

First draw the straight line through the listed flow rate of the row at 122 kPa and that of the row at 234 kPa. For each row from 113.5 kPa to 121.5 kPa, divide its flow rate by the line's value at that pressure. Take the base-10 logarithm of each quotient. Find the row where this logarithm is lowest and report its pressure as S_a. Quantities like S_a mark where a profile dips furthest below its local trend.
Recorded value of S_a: 119 kPa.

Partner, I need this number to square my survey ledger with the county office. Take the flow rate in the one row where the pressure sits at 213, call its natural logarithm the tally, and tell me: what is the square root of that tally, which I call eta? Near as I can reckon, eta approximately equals 1.276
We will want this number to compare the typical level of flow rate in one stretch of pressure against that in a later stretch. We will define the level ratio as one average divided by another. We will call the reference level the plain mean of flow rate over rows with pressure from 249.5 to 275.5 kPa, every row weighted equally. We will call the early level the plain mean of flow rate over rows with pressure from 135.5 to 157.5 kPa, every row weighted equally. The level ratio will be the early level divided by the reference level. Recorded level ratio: 1.12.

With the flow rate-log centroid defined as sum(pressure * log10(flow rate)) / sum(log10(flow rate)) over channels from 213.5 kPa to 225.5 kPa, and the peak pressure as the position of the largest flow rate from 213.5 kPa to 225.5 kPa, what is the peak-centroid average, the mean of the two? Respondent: 217.8 kPa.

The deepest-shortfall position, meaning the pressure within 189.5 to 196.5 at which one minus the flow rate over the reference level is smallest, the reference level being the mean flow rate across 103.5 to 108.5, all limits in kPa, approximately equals 194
